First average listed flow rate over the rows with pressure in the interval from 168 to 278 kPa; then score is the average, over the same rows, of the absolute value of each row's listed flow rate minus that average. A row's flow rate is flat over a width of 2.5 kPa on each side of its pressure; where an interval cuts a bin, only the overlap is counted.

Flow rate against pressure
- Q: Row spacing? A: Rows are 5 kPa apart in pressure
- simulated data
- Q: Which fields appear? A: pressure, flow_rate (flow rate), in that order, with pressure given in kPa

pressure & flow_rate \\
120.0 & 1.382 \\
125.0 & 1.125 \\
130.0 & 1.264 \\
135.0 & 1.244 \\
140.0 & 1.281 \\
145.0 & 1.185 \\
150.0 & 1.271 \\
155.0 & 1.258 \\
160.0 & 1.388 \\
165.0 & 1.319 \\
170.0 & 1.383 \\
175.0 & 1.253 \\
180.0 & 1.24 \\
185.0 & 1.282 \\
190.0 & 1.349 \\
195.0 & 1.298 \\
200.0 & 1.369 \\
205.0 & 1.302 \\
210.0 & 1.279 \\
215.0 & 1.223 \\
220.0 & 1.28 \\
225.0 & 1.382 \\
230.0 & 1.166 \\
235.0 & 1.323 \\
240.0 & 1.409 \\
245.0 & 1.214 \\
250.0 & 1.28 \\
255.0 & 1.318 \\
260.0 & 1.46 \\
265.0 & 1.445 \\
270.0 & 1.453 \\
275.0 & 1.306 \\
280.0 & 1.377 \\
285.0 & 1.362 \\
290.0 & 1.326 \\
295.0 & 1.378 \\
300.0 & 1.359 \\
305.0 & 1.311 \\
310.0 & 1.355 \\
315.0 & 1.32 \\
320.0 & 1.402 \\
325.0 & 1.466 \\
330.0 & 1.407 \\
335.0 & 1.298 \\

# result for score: 0.06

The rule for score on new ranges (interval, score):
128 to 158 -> 0.02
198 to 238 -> 0.05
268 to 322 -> 0.03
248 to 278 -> 0.08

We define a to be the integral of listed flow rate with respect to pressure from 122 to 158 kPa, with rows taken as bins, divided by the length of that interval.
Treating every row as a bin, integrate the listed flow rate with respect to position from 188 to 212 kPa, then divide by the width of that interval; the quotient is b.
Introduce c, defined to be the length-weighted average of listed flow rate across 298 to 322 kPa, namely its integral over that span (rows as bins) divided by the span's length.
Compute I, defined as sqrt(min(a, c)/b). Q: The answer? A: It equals 0.968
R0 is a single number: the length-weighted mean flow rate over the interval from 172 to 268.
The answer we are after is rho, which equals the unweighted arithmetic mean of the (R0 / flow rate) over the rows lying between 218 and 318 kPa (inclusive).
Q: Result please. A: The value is 0.980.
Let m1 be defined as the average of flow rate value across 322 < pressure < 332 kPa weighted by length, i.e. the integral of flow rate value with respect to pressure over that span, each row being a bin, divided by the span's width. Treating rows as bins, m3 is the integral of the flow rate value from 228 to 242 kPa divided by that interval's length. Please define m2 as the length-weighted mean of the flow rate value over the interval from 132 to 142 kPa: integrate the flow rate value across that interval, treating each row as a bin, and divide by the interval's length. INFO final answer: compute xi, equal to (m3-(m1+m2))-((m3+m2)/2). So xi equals -2.68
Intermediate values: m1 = 1.44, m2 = 1.26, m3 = 1.30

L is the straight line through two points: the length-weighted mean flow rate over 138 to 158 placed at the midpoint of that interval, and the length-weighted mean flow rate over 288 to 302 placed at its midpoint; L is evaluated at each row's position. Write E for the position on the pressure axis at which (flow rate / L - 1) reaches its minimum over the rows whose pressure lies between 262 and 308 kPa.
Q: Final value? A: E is 305.0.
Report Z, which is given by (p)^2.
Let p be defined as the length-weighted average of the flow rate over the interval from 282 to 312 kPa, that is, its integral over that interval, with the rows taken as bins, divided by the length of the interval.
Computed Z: 1.82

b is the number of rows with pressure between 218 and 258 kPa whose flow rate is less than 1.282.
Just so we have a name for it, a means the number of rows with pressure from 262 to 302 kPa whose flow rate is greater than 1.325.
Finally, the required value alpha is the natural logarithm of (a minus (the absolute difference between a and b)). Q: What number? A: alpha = 1.4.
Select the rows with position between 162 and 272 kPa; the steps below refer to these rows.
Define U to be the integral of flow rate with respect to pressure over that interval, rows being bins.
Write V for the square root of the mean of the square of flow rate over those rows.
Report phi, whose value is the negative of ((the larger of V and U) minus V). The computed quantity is -144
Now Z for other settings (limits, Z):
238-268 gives 1.84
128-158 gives 1.57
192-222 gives 1.67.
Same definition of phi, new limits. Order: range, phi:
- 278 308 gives -39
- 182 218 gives -45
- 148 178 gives -38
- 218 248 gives -38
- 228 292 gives -85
